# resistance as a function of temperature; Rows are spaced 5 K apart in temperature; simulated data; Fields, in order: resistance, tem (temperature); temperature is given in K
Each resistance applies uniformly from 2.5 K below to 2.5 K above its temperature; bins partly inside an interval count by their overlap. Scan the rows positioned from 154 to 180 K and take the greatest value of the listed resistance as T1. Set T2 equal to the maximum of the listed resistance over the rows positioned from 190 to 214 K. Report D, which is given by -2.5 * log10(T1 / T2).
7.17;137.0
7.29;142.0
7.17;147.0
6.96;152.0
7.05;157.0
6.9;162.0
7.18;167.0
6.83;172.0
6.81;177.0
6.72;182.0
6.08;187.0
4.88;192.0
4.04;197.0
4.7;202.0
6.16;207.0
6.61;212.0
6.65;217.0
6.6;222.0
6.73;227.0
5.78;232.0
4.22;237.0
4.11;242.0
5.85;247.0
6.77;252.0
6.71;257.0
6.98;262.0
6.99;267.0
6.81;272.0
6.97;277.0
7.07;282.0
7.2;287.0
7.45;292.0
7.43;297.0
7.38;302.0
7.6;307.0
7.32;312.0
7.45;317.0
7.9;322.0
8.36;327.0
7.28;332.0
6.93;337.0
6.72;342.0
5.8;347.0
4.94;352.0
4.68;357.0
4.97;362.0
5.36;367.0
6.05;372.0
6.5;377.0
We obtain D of -0.090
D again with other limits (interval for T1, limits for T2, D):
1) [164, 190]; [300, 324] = 0.104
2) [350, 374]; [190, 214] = 0.096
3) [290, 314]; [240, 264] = -0.092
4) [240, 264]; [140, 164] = 0.047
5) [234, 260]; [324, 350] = 0.229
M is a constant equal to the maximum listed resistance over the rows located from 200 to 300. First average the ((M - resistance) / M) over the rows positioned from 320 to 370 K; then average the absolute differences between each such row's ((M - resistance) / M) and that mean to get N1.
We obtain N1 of 0.154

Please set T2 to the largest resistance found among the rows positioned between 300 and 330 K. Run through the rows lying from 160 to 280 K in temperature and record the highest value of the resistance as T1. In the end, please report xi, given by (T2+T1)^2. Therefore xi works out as 241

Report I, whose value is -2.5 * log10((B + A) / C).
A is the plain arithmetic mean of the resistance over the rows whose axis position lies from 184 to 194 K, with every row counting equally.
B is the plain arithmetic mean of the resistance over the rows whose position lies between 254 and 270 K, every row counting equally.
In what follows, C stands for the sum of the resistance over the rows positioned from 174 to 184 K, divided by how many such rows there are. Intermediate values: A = 5.5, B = 6.9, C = 6.8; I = -0.66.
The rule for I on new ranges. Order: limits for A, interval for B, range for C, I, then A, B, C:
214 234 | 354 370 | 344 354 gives -0.82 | 6.4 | 5.0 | 5.4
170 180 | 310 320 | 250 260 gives -0.81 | 6.8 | 7.4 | 6.7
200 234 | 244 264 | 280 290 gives -0.63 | 6.2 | 6.6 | 7.1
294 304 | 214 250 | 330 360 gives -0.84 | 7.4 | 5.7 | 6.1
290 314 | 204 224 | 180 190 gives -0.85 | 7.4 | 6.5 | 6.4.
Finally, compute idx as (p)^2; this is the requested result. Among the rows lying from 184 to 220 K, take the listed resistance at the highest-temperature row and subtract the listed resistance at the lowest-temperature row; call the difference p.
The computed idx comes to 0.32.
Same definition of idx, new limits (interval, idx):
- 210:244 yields 6.25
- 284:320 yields 0.06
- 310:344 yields 0.36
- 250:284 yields 0.09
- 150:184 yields 0.06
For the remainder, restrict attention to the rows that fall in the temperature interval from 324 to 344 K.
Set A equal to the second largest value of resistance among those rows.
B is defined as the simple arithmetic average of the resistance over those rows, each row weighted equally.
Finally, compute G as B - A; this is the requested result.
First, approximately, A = 7.28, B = 7.3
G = 0.04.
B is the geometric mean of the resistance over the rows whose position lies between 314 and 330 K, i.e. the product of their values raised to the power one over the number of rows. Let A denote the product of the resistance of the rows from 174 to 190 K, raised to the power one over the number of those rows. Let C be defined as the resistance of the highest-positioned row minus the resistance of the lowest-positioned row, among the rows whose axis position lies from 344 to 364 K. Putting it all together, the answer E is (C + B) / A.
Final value 1.1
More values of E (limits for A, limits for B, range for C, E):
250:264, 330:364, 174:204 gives 0.5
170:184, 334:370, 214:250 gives 0.7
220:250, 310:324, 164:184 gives 1.3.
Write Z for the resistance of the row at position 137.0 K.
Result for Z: 7.17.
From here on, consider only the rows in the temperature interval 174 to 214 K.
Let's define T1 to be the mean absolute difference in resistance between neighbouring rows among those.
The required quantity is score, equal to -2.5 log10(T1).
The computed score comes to 0.3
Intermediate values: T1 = 0.76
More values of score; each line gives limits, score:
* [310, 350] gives 0.7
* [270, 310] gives 2.2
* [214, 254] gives 0.3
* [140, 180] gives 1.9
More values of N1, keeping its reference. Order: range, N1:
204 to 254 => 0.103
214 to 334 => 0.089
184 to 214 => 0.117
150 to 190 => 0.028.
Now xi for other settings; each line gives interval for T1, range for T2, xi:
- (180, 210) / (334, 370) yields 186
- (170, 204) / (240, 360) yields 231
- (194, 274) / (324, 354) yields 236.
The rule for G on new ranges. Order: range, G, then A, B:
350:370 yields 0.02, 4.97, 5.0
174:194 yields -0.60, 6.72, 6.1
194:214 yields -0.78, 6.16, 5.4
